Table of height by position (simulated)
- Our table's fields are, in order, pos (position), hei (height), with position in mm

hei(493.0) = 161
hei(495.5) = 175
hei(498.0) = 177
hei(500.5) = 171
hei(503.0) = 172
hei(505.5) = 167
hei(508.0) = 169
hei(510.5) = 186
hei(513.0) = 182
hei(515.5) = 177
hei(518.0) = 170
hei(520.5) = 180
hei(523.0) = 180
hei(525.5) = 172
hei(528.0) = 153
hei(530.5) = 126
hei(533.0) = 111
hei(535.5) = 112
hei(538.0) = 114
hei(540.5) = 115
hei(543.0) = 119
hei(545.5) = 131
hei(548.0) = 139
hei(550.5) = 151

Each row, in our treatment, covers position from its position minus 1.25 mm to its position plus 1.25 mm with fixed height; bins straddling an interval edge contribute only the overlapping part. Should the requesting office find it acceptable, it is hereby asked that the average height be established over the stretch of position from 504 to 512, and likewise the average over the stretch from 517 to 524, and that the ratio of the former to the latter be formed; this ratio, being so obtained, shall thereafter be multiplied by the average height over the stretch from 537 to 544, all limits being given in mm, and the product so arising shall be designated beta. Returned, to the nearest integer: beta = 114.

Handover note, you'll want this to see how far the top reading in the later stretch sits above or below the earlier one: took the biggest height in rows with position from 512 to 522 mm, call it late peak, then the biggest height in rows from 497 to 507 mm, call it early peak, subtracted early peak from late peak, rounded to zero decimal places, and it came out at 5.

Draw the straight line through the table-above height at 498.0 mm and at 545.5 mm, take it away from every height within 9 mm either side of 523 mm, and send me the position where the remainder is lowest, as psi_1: 530.5 mm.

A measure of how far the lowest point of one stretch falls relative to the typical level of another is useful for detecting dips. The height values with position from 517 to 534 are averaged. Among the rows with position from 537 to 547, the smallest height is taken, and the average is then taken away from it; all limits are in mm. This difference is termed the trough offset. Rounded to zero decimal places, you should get -42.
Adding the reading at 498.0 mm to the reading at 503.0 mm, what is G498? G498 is 349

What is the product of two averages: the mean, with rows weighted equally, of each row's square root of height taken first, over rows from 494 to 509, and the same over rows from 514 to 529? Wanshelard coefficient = 172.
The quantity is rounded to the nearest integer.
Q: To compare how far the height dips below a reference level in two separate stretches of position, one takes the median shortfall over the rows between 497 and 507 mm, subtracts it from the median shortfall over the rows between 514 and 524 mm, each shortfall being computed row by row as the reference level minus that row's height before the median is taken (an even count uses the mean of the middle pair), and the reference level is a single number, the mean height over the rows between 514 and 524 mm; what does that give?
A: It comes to -7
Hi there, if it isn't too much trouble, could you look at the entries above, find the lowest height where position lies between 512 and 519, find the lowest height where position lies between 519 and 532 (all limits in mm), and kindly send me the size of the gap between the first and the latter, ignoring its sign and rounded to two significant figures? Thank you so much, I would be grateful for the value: 44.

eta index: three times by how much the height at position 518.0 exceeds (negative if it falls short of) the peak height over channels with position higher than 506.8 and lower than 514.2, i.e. -48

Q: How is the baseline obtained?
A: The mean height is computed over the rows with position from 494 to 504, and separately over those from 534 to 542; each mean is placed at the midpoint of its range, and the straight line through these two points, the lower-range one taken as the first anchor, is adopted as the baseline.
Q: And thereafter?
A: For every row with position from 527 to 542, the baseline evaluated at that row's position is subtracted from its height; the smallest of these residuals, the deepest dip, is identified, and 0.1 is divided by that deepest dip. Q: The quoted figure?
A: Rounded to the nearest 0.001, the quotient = -0.010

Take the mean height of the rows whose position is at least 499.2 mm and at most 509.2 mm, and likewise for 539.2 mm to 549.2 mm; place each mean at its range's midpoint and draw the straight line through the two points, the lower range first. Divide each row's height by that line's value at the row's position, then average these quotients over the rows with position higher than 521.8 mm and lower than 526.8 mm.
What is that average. 1.19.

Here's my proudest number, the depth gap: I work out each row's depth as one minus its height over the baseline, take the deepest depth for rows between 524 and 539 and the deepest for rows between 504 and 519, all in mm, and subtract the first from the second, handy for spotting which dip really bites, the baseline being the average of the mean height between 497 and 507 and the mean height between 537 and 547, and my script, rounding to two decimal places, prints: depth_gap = -0.38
